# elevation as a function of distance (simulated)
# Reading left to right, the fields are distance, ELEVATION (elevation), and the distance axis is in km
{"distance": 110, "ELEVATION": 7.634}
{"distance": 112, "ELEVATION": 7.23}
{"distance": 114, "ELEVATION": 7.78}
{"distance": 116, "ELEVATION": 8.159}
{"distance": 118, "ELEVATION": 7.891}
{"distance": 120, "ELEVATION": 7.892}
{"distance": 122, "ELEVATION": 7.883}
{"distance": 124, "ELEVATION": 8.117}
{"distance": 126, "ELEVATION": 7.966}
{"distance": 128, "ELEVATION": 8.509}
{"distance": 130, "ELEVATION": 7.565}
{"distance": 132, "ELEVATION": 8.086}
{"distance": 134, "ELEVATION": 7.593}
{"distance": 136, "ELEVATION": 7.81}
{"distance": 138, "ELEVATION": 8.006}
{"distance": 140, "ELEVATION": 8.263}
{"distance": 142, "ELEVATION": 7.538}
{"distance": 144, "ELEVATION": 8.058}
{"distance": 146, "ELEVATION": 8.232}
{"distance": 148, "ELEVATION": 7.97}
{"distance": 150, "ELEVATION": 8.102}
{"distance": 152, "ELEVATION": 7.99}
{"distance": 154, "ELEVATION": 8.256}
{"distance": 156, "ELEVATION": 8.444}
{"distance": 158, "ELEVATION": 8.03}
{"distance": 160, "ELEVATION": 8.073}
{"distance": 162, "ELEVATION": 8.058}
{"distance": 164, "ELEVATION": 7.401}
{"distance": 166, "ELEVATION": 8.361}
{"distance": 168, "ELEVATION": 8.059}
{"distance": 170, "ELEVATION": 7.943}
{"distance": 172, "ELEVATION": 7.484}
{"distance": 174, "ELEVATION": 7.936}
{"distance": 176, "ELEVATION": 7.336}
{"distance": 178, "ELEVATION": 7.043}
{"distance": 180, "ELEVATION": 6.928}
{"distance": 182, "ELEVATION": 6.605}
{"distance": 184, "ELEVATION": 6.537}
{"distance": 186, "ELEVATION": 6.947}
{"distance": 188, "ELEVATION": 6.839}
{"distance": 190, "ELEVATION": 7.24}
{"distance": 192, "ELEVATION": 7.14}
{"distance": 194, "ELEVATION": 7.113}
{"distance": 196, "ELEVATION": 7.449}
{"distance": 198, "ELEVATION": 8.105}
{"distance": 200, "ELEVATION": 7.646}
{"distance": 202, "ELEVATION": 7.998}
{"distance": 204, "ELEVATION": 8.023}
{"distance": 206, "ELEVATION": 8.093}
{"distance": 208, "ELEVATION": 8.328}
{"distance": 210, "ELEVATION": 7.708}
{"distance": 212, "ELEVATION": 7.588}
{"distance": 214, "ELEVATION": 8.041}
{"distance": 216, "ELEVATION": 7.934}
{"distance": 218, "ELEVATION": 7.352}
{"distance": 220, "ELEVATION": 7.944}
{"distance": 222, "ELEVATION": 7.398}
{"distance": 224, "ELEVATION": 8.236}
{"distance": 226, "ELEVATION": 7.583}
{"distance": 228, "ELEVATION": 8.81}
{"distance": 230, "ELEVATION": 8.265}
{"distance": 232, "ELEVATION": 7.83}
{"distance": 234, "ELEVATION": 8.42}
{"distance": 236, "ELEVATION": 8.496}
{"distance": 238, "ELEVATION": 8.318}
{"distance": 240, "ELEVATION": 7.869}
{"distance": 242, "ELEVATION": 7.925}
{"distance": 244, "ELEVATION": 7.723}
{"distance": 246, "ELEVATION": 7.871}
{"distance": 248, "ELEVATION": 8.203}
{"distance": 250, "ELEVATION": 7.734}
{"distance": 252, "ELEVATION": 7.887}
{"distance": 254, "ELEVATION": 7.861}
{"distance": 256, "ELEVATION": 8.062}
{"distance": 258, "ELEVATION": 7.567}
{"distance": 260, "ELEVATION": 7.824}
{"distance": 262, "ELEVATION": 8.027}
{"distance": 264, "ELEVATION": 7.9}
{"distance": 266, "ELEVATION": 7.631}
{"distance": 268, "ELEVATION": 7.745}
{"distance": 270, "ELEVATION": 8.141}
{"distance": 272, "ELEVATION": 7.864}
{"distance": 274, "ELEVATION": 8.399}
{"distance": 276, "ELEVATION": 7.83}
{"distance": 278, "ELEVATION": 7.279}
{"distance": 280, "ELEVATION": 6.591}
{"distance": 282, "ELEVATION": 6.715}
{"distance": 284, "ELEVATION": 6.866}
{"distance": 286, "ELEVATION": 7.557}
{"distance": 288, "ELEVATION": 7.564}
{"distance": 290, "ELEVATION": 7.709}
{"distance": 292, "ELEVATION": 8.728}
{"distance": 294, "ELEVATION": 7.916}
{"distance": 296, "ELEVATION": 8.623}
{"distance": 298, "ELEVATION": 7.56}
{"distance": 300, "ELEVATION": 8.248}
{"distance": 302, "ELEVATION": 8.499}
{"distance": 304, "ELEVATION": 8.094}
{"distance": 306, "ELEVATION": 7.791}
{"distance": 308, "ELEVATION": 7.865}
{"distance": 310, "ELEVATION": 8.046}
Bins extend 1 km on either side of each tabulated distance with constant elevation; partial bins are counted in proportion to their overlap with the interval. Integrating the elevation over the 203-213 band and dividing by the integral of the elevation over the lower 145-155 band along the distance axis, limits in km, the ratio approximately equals 0.98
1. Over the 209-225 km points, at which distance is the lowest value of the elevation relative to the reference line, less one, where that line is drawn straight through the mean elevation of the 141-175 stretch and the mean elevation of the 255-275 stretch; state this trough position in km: 218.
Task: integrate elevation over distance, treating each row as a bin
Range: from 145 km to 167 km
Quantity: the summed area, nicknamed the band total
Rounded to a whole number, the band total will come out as 178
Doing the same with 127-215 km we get 681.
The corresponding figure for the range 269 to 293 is 182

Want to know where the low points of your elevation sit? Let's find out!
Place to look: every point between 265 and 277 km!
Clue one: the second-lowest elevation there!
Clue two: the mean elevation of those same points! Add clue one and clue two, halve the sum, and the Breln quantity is 7.84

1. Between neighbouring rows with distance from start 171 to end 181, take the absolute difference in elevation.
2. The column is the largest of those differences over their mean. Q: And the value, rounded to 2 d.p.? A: 1.64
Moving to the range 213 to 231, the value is 1.93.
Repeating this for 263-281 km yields 1.62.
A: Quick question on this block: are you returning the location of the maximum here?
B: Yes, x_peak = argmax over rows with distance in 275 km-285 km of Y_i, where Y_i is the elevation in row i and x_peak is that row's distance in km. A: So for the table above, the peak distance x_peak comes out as 276 km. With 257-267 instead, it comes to 262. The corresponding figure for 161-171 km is 166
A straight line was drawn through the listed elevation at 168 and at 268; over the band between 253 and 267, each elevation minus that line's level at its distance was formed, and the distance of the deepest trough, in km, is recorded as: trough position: 258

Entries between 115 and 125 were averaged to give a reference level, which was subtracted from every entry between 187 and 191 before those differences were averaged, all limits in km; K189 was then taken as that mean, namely -0.95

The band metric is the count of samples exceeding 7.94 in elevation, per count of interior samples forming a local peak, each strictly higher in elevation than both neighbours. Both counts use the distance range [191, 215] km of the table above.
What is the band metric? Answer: 3.0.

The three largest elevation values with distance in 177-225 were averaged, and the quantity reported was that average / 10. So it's 0.822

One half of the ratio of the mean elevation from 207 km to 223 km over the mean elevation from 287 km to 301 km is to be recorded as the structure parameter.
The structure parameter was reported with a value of 0.484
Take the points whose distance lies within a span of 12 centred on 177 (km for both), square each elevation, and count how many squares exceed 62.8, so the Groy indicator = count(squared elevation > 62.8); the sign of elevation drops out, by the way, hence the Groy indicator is 1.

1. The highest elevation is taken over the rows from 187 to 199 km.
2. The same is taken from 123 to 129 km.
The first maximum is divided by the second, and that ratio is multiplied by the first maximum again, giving 7.72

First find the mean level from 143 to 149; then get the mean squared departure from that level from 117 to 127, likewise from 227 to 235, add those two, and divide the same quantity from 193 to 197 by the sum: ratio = 3.2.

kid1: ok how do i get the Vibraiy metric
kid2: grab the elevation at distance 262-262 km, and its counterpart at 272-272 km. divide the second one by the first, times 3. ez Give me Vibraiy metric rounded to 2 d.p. 2.94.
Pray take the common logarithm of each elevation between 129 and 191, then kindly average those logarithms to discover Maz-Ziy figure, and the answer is 0.885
